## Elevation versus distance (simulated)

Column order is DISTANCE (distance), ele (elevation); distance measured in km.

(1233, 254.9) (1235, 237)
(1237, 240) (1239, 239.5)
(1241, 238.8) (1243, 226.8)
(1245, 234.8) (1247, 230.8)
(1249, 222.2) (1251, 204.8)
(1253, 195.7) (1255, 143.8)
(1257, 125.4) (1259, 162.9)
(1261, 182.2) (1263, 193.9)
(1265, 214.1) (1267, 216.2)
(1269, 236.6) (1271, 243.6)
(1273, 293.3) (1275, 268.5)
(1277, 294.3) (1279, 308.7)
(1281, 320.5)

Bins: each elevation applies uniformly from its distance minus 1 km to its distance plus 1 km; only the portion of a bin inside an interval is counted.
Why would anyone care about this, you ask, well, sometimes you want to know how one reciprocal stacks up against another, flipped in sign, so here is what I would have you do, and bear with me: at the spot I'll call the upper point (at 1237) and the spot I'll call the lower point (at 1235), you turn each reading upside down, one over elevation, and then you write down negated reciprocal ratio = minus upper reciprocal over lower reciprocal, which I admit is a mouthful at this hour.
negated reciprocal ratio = -0.99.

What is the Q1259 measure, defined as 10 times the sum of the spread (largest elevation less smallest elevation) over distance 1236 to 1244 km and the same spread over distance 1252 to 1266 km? 1019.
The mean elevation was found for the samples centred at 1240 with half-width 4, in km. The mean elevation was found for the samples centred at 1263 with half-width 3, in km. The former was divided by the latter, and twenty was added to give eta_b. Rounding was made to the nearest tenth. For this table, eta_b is 21.2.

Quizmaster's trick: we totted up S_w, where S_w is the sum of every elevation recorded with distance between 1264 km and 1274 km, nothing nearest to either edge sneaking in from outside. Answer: 1204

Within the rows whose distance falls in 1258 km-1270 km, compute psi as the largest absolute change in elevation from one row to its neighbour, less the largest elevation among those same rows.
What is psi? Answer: -216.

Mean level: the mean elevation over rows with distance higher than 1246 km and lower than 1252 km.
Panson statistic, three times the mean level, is 658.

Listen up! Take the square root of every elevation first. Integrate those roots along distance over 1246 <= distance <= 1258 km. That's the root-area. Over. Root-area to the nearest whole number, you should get 163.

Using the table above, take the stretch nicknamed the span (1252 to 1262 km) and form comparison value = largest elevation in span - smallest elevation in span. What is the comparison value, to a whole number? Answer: 70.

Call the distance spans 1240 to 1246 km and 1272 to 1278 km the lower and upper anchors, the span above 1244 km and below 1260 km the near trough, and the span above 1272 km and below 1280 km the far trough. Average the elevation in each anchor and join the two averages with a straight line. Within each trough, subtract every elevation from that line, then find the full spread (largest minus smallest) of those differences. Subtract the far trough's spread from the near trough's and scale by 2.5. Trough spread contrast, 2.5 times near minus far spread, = 238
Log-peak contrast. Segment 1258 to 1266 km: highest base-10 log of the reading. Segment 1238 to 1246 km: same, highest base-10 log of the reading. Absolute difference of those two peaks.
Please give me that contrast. 0.049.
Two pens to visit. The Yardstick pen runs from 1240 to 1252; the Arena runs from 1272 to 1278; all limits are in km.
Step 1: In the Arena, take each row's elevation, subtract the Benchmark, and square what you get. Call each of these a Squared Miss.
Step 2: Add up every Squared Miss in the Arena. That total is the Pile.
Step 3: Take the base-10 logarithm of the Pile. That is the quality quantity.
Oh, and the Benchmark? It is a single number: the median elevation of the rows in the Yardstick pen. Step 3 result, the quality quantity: 4.0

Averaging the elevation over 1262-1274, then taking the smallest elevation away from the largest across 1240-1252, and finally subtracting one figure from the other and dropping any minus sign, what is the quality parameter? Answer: 199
